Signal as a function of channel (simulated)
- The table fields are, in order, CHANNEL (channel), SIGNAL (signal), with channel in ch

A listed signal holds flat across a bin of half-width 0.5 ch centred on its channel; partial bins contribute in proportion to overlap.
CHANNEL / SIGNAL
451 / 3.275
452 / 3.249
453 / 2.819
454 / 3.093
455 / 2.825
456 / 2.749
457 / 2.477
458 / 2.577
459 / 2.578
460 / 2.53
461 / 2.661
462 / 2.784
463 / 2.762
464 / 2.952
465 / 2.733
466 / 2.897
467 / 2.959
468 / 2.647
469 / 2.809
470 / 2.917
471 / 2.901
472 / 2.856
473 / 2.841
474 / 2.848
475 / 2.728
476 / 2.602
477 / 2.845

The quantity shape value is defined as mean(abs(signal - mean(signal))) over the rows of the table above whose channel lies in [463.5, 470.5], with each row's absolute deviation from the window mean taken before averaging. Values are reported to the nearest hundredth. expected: 0.10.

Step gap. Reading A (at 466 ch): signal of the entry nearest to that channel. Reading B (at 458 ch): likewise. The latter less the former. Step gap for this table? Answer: -0.32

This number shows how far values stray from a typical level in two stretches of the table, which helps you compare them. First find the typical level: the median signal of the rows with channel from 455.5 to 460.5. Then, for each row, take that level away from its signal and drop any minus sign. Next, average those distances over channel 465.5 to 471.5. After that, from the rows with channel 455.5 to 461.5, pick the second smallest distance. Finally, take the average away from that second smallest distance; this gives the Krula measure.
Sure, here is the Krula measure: -0.28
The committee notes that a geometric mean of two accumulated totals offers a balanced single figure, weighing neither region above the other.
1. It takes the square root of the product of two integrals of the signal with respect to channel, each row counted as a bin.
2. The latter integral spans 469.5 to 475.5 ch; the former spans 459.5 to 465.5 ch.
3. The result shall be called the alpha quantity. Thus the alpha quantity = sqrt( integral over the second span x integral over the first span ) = 16.8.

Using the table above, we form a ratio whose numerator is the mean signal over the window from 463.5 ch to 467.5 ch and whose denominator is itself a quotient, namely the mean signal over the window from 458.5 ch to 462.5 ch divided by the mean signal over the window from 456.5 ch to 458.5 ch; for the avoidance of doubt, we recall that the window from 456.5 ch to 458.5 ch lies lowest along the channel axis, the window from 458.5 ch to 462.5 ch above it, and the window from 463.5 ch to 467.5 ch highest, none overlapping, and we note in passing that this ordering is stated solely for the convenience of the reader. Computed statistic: 2.76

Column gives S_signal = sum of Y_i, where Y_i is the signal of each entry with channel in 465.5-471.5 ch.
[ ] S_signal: 17.1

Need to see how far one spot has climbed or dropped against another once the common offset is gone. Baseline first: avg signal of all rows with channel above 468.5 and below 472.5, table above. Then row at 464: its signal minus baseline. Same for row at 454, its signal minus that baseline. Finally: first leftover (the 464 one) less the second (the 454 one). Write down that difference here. -0.1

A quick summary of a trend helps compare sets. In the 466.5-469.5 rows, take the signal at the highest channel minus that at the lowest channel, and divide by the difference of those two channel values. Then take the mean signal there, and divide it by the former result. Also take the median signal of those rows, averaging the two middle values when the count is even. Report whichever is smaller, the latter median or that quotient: -37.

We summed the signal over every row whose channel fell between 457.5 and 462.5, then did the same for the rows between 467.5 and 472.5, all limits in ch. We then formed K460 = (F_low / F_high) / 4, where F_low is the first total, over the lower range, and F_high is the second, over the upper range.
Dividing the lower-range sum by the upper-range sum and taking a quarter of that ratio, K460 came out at 0.232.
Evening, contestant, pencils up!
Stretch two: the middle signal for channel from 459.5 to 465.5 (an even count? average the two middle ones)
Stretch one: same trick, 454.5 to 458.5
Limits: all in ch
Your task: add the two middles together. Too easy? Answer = 5.41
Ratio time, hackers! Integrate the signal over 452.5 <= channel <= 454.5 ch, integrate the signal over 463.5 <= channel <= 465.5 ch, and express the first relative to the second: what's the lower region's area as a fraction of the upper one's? 1.04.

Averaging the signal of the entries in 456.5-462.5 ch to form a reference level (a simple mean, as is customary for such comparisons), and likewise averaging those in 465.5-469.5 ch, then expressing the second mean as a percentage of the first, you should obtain 109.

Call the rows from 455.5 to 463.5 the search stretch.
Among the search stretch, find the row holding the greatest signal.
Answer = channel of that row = 462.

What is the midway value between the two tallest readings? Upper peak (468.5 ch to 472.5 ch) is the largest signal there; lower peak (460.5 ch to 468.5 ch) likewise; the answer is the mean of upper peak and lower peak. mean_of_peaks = 2.94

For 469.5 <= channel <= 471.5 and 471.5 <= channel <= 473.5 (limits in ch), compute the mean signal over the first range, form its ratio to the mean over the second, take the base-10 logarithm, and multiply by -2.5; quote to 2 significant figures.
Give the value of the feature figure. -0.023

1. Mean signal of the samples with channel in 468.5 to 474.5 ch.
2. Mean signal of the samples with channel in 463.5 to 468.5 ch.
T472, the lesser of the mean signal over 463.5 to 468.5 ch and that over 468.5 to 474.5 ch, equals 2.84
